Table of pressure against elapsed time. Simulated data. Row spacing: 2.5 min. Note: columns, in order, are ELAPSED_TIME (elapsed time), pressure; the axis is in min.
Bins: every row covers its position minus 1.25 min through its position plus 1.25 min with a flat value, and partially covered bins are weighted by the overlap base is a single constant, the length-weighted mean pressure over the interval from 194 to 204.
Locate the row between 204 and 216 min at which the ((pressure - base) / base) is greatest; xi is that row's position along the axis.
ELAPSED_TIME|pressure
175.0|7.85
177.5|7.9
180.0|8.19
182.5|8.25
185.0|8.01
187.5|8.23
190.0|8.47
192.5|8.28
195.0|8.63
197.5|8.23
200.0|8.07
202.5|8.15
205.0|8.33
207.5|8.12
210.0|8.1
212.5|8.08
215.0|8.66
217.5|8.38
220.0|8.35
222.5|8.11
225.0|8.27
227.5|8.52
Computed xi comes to 215.0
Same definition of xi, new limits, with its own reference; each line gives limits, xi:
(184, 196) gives 195.0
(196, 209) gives 205.0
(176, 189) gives 182.5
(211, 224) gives 215.0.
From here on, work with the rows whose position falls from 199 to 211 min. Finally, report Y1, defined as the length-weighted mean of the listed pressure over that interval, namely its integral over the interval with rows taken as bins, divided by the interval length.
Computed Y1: 8.16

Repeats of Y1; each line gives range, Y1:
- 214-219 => 8.50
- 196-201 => 8.18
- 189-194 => 8.38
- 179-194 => 8.25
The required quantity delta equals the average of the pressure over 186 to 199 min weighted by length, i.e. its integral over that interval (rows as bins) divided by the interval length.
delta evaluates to 8.36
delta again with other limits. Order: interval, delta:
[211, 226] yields 8.31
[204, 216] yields 8.25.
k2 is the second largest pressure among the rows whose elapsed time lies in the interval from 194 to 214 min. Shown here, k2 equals 8.33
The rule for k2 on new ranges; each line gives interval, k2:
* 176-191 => 8.25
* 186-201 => 8.47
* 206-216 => 8.12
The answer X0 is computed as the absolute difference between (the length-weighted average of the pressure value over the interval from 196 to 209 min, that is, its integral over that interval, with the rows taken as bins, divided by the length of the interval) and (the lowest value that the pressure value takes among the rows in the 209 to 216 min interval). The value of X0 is 0.11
